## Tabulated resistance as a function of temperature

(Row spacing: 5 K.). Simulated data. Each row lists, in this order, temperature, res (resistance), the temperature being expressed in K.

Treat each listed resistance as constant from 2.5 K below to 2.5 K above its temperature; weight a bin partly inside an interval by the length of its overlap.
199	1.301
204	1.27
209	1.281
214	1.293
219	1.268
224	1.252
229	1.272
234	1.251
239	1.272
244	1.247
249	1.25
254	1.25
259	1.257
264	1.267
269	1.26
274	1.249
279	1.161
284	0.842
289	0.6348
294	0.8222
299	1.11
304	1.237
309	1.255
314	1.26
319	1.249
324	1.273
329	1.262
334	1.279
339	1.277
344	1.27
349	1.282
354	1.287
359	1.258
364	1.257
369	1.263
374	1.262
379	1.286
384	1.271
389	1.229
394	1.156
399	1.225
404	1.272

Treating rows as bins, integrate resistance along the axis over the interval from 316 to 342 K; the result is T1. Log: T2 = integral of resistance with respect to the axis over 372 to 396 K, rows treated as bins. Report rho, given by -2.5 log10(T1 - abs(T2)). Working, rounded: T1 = 33.0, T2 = 29.8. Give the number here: -1.2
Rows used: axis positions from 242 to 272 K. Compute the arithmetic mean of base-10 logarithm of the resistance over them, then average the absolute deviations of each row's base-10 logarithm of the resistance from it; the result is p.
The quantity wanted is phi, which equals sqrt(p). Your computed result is 0.05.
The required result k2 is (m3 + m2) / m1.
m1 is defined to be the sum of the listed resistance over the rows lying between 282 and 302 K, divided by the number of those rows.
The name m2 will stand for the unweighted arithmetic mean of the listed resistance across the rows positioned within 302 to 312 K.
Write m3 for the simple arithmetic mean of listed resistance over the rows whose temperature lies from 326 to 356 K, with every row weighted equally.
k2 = 2.96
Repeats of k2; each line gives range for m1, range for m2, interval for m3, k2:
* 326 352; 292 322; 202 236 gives 1.90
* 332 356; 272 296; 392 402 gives 1.67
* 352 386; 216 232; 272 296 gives 1.74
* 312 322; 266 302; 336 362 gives 1.82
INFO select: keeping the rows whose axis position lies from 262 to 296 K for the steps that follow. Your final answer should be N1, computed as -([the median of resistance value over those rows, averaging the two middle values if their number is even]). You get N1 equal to -1.16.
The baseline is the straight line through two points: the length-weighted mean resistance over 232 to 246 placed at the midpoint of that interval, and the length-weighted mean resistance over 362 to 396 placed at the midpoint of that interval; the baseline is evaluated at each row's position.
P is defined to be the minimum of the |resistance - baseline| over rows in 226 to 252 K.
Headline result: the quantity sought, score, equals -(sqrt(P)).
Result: -0.08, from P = 0.0065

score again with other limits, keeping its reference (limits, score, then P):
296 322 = -0.05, 0.0026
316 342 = -0.05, 0.0026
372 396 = -0.12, 0.0142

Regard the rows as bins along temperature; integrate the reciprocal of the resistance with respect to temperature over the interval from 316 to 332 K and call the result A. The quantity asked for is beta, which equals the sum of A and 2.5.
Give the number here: 15.2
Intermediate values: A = 12.7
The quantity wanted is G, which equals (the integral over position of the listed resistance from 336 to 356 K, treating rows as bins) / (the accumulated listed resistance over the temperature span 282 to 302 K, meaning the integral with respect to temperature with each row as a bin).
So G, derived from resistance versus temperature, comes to 1.48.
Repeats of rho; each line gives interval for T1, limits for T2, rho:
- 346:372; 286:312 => -2.1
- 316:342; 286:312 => -2.1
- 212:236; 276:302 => -2.0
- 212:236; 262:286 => -1.0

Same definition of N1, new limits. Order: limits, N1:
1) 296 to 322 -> -1.25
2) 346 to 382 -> -1.26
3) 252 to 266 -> -1.26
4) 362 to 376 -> -1.26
